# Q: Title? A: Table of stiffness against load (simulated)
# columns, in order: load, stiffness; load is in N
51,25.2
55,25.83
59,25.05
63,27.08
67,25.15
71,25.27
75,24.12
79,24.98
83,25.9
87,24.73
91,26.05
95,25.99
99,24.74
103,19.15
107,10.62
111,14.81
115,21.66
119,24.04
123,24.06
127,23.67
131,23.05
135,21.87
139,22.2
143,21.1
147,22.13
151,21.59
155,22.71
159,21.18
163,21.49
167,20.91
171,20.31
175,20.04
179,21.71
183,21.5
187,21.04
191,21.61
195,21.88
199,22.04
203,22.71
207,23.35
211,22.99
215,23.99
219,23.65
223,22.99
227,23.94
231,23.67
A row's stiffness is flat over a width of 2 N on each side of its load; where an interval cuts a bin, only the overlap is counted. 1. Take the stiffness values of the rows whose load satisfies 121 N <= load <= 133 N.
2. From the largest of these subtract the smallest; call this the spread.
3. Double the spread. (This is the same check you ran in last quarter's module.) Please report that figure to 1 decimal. 2.0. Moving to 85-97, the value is 2.6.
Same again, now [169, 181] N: 3.3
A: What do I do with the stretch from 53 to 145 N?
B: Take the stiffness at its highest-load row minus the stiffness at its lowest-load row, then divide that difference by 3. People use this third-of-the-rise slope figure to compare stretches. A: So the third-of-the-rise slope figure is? -1.6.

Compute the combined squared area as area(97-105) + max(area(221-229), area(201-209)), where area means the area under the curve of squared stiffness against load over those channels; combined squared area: 8322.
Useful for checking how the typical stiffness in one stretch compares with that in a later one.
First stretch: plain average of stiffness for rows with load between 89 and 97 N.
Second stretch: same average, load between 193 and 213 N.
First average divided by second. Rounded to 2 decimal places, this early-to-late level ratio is 1.15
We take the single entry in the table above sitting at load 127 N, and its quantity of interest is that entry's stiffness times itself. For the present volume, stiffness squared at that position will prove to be 560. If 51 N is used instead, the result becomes 635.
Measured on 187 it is 443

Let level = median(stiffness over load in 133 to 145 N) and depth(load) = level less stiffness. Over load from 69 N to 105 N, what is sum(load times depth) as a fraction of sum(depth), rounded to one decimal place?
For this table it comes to 83.6 N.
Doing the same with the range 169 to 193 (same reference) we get 177.3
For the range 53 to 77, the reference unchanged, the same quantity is 64.1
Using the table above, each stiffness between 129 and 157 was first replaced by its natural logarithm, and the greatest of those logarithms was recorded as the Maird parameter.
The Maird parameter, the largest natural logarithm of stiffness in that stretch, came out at 3.14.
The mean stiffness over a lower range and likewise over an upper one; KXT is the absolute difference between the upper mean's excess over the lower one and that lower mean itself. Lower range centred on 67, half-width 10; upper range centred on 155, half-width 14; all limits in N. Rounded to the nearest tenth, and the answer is 29.1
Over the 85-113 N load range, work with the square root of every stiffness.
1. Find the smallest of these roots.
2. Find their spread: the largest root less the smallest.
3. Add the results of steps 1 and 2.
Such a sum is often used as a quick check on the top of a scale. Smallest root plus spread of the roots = 5.10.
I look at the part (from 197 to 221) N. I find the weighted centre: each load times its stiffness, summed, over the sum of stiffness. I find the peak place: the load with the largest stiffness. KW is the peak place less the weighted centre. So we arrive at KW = 5.8 N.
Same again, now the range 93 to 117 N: -9.0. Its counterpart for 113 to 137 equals -2.0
